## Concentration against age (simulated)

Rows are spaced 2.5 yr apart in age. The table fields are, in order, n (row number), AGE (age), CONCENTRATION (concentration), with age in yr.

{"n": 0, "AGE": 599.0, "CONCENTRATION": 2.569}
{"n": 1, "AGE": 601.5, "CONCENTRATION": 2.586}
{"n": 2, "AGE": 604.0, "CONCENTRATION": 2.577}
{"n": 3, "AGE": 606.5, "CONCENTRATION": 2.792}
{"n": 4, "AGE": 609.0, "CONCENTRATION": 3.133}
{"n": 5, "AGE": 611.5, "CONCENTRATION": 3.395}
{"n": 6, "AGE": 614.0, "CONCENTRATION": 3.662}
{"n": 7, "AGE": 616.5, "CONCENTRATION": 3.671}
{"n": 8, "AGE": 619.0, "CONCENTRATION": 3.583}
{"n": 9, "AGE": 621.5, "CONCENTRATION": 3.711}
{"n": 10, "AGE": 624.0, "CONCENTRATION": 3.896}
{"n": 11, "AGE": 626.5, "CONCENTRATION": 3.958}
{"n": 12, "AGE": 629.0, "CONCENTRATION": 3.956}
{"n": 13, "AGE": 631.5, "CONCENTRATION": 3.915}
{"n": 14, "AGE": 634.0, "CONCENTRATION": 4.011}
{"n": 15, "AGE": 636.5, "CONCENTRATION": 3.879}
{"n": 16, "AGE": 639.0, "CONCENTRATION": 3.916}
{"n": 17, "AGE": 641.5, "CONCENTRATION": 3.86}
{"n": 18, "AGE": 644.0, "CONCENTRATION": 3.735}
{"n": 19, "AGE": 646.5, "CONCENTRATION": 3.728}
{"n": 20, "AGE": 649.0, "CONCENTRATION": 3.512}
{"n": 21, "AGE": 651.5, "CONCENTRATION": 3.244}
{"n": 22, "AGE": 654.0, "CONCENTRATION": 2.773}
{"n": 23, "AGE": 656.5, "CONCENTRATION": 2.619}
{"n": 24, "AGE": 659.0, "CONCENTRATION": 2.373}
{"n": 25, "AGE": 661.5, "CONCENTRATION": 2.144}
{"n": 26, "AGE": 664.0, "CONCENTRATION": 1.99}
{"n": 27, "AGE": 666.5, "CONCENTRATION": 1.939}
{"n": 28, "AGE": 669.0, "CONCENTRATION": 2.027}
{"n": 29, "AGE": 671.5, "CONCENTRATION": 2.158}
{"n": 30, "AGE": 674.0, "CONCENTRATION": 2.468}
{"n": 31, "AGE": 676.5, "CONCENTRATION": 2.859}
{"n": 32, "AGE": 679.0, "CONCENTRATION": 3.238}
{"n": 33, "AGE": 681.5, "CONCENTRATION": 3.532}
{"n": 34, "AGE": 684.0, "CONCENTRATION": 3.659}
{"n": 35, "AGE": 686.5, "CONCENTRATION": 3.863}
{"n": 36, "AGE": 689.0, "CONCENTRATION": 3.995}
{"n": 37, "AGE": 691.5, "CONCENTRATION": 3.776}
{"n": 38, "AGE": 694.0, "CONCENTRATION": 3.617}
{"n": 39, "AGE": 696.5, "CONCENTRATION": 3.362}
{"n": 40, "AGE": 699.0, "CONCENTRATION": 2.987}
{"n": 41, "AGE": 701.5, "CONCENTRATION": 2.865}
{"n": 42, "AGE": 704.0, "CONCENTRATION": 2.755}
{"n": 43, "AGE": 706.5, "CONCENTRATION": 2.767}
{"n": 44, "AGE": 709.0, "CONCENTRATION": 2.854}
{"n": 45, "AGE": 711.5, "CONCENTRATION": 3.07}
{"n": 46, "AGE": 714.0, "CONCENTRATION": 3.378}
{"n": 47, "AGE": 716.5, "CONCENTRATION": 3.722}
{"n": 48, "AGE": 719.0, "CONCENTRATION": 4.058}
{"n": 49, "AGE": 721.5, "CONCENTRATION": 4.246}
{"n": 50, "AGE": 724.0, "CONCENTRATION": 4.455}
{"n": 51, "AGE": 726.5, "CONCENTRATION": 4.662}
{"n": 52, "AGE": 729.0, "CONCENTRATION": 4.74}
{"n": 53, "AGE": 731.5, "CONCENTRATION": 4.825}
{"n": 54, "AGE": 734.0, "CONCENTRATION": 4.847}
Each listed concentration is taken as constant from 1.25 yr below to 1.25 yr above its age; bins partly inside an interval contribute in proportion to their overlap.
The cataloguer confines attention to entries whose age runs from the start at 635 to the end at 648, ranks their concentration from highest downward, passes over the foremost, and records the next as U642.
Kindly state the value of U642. 3.879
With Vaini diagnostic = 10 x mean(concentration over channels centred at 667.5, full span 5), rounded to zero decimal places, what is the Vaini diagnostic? 20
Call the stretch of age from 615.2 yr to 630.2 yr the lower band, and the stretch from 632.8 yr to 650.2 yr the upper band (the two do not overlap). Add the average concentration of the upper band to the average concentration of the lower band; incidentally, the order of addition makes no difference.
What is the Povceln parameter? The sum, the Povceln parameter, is 7.6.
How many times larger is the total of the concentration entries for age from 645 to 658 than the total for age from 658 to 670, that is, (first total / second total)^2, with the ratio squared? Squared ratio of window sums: 2.30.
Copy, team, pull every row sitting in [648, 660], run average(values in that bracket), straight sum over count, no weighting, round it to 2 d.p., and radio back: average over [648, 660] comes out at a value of 2.90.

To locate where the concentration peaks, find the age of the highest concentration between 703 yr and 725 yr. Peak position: 724.0 yr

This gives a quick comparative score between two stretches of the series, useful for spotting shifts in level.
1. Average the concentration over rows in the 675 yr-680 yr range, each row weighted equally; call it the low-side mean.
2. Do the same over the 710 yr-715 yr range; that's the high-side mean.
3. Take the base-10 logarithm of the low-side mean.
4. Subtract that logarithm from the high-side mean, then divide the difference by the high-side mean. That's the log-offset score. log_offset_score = 0.850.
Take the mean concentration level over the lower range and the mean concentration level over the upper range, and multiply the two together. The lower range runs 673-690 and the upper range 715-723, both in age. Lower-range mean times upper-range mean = 13.5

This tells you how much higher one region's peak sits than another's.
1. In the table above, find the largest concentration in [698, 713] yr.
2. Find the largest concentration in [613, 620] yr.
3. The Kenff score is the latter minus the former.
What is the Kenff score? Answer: 0.6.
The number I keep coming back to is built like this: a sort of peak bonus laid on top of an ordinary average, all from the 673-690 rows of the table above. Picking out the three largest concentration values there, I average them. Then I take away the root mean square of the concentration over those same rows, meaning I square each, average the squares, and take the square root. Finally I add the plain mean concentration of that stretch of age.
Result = 3.80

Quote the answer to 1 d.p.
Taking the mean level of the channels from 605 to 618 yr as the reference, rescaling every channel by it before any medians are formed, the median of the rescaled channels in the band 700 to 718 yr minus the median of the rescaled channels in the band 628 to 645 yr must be -0.3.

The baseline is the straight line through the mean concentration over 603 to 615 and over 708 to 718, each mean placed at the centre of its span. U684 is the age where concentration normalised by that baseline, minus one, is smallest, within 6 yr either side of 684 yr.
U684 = 679.0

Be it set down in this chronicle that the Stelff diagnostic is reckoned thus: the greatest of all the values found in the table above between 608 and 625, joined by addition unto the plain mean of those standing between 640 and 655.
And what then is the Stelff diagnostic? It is 7.4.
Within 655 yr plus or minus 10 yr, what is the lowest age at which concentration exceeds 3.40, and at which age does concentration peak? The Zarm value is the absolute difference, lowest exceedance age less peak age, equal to 0.0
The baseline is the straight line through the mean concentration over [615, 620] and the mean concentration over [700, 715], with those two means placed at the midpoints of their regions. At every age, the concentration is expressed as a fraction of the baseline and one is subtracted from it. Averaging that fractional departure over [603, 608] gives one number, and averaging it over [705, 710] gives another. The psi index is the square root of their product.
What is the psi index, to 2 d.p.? 0.11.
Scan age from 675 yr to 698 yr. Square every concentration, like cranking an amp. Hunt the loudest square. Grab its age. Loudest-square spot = 689.0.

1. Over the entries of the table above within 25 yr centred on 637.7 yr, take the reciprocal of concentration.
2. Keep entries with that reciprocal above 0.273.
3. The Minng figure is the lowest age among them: 649.0 yr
